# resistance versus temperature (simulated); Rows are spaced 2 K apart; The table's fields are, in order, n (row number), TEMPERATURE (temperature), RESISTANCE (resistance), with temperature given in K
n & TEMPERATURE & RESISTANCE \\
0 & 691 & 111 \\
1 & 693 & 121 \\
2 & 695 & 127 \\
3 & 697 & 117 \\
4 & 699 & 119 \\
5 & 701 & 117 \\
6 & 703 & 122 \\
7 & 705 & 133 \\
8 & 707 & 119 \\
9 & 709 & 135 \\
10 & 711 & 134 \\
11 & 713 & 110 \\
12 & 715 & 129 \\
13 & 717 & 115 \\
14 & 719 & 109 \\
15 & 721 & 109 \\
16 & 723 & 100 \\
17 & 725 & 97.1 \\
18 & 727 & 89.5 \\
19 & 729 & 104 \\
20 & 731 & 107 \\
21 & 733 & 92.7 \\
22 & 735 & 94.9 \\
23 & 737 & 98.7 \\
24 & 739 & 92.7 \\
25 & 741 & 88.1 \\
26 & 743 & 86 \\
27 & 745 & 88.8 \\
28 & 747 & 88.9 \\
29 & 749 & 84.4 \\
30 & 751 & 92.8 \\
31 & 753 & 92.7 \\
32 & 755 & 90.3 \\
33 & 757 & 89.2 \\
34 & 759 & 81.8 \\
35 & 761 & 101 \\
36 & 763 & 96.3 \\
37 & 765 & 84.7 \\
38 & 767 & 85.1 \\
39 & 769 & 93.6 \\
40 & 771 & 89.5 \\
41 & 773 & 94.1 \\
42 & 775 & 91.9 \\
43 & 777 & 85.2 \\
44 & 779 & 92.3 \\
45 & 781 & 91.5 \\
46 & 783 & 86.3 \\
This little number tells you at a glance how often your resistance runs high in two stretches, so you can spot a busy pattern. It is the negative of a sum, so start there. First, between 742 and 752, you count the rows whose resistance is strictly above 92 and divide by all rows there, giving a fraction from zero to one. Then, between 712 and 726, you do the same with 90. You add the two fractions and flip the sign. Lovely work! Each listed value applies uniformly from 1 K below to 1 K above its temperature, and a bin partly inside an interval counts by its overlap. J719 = -1.20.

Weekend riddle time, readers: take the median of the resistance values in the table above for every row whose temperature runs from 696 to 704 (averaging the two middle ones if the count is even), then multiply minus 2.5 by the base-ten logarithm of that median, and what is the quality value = -5.18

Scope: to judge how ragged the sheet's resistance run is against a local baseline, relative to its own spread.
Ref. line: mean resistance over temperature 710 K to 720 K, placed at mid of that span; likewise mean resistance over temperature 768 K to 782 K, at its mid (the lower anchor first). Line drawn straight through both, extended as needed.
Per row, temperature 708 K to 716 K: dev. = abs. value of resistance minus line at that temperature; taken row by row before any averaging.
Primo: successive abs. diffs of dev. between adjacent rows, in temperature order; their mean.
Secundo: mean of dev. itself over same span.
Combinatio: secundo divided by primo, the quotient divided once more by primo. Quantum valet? 10.1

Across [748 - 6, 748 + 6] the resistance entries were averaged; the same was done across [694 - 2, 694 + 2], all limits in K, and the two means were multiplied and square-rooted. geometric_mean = 105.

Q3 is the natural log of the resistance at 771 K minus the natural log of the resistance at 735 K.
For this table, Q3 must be -0.06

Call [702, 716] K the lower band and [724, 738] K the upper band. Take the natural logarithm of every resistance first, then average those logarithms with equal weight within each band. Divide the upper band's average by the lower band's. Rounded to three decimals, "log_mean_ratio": 0.948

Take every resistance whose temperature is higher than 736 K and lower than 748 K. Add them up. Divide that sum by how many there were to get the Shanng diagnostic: 91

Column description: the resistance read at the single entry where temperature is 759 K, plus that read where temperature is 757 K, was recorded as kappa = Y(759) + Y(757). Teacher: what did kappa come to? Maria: 171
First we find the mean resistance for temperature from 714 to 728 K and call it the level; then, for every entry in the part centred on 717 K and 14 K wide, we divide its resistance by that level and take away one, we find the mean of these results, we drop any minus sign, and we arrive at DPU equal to 0.077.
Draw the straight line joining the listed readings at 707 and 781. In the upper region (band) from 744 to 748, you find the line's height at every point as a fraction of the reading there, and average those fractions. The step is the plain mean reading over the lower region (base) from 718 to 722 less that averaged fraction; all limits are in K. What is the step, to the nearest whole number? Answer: 108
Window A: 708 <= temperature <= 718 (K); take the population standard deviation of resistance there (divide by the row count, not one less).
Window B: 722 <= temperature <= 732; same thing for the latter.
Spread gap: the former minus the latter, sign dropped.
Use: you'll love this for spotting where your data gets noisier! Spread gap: 4.2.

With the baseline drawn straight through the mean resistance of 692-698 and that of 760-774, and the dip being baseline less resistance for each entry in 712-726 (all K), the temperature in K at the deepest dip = 725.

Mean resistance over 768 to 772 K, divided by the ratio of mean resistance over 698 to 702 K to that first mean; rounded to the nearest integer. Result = 71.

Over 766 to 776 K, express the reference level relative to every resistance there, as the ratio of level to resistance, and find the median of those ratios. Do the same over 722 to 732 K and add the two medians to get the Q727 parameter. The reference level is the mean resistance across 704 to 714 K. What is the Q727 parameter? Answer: 2.64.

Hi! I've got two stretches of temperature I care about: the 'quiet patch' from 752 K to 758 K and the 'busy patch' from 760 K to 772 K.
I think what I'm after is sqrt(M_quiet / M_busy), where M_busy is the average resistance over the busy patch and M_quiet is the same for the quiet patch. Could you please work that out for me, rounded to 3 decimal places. 0.995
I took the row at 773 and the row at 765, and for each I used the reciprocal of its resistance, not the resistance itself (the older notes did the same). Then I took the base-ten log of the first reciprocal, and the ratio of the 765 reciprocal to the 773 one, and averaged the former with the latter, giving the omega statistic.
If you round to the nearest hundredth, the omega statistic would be -0.43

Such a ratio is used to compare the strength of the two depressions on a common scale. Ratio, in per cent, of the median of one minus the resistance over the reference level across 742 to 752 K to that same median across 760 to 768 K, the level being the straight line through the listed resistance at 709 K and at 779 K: 212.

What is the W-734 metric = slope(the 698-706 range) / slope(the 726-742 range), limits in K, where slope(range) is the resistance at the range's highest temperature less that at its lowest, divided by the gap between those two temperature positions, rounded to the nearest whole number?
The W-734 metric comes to -23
